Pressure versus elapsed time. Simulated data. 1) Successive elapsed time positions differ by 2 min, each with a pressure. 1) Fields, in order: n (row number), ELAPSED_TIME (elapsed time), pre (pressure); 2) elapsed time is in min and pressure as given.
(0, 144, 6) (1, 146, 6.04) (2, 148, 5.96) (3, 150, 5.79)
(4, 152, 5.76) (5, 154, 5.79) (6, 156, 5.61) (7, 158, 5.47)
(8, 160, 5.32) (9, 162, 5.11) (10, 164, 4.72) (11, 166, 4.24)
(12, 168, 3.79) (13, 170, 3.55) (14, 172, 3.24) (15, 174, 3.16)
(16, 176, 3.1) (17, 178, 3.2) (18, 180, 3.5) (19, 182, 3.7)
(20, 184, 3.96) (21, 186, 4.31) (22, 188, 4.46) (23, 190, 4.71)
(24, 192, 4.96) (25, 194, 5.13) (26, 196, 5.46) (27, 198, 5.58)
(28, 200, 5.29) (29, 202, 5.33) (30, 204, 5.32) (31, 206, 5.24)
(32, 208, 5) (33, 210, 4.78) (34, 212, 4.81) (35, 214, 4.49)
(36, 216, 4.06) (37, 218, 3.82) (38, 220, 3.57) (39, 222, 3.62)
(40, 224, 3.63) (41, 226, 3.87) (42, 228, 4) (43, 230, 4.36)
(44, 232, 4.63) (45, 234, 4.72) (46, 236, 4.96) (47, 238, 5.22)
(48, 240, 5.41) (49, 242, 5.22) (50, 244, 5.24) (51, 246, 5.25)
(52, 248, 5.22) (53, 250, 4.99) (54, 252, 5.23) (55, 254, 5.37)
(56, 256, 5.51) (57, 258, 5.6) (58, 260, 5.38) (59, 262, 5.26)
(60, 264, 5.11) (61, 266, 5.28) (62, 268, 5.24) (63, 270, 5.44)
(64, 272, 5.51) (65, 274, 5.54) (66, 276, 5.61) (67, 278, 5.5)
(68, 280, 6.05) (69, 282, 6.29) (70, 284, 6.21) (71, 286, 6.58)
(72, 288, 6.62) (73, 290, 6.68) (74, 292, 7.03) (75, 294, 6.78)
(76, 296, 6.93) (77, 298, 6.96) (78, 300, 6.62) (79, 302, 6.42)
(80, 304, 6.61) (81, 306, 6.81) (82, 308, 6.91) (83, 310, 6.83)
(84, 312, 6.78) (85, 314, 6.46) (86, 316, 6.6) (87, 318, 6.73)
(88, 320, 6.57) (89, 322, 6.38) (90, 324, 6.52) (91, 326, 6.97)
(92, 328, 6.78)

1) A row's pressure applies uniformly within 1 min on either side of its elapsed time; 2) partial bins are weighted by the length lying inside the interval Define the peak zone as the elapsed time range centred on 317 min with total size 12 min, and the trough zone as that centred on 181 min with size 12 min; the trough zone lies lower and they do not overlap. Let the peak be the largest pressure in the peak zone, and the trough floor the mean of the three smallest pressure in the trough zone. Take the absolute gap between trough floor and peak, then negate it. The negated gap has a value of -3.5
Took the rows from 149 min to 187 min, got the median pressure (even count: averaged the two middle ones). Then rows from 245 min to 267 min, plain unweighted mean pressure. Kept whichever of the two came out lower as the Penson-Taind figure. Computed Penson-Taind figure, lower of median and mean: 4.2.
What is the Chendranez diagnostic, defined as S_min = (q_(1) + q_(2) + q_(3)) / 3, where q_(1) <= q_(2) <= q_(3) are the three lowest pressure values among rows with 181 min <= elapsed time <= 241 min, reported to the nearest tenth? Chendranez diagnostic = 3.6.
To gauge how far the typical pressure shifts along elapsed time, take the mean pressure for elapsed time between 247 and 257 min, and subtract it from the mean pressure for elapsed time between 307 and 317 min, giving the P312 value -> 1.5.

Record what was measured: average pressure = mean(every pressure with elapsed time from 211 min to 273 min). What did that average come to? 4.84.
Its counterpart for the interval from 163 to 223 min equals 4.34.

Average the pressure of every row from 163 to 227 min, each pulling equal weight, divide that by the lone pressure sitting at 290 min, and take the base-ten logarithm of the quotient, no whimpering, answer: -0.19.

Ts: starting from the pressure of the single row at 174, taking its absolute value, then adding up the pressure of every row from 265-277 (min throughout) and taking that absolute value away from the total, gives 29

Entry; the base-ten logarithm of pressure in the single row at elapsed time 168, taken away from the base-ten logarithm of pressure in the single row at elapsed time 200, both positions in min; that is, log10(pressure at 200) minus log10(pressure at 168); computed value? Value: 0.14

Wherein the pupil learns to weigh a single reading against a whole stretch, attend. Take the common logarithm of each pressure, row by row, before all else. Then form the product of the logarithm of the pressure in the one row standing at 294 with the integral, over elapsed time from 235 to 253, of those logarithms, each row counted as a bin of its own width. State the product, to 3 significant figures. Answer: 10.7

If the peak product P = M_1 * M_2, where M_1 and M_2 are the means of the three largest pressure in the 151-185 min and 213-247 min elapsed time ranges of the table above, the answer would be 30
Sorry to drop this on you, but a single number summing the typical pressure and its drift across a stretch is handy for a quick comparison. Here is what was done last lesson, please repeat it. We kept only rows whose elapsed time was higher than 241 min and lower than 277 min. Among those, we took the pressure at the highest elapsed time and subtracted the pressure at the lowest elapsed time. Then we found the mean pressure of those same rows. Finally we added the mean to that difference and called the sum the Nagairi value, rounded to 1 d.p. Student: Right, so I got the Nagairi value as 5.7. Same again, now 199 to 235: 3.9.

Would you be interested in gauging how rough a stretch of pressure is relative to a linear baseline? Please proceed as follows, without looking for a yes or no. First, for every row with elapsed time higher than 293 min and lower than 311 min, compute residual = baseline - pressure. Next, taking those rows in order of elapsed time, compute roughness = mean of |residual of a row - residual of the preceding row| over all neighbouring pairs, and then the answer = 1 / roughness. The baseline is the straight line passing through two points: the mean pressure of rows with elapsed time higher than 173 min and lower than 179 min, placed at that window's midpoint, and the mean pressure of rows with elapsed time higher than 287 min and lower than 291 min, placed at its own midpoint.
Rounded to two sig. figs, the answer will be 6.5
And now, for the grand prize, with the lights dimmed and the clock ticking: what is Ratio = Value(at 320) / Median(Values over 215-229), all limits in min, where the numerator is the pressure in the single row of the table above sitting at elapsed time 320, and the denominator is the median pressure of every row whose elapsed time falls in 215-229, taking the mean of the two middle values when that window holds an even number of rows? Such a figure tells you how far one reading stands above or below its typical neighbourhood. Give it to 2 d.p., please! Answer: 1.72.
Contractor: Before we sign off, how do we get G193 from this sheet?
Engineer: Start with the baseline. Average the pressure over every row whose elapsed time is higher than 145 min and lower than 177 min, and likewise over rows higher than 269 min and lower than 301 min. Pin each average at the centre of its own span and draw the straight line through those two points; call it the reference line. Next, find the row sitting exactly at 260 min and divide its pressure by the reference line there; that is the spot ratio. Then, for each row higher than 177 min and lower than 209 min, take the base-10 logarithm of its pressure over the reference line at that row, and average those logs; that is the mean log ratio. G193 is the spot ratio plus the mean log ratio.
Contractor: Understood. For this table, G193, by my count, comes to 0.853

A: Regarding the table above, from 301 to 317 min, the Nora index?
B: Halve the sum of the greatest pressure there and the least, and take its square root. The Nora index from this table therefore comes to 2.58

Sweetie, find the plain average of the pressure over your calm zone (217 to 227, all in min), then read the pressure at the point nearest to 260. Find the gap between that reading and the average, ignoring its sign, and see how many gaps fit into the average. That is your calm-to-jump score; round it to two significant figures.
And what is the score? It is 2.2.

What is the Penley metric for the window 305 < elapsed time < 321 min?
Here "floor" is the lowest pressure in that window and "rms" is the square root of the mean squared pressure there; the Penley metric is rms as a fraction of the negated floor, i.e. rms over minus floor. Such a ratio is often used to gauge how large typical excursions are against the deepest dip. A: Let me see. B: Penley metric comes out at -1.04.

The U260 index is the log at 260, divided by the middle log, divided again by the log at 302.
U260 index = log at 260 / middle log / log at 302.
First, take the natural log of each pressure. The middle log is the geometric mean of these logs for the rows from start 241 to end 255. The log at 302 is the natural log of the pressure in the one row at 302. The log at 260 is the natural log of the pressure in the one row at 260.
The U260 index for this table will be 0.55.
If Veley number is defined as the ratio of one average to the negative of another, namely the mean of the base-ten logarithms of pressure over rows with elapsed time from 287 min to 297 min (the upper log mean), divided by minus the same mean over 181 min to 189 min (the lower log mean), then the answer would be -1.36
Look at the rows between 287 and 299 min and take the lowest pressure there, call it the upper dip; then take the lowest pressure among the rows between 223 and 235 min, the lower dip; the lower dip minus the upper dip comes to -2.99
